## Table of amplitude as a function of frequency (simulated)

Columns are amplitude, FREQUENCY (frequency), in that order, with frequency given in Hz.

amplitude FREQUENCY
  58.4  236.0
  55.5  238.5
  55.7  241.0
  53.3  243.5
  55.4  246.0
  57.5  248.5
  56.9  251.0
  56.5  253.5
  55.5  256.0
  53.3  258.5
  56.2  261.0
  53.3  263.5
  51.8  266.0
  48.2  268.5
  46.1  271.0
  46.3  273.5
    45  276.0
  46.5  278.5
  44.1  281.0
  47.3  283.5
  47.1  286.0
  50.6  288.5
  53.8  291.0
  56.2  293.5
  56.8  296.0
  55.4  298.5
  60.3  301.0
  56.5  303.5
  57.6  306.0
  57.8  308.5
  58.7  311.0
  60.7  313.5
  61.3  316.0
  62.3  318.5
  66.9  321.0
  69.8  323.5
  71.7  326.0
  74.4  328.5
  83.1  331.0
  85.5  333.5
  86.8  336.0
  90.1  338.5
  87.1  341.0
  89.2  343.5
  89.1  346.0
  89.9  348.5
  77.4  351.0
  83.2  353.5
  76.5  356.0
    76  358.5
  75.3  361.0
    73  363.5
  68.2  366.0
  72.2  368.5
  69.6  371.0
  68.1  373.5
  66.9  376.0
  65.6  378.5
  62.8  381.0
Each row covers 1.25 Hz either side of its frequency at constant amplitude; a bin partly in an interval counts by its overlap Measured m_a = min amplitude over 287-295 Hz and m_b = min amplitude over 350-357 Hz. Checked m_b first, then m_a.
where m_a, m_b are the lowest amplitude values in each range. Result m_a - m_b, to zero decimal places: -26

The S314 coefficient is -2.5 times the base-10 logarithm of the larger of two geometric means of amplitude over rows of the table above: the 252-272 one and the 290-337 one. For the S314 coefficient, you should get -4.52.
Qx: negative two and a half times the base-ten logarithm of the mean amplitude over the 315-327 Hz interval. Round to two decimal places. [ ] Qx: -4.56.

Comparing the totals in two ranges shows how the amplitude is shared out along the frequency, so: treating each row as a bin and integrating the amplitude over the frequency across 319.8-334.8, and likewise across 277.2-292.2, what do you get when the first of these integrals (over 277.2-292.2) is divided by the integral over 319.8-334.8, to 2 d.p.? 0.64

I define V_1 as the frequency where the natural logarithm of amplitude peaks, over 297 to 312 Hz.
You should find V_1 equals 301.0 Hz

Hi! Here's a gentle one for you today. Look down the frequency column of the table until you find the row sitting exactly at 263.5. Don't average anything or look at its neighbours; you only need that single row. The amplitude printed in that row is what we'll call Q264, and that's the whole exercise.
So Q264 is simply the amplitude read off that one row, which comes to 53.3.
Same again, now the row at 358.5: 76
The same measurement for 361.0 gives 75.3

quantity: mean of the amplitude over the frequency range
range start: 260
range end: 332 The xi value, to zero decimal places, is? 57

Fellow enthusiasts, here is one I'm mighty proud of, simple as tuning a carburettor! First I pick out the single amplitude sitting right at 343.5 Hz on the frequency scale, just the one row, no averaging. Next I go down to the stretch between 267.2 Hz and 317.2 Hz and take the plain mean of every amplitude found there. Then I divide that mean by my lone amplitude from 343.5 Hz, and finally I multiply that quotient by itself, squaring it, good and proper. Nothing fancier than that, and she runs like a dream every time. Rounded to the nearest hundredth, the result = 0.35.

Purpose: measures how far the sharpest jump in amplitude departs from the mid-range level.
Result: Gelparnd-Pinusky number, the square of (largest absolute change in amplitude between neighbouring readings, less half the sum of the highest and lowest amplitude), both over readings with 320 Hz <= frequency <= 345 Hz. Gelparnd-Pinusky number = 4872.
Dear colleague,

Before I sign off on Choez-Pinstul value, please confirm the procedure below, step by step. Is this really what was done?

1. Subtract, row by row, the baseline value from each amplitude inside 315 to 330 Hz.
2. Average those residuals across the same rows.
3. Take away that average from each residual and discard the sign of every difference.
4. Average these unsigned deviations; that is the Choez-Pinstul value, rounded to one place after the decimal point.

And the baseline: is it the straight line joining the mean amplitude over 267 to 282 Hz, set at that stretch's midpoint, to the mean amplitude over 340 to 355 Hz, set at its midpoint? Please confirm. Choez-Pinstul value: 2.2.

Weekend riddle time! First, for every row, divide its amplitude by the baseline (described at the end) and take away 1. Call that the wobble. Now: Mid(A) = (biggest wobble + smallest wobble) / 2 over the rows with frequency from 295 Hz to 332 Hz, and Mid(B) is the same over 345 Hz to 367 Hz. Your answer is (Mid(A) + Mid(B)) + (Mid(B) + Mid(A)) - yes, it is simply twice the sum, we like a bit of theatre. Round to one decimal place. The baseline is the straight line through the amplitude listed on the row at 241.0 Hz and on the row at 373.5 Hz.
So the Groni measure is 0.6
